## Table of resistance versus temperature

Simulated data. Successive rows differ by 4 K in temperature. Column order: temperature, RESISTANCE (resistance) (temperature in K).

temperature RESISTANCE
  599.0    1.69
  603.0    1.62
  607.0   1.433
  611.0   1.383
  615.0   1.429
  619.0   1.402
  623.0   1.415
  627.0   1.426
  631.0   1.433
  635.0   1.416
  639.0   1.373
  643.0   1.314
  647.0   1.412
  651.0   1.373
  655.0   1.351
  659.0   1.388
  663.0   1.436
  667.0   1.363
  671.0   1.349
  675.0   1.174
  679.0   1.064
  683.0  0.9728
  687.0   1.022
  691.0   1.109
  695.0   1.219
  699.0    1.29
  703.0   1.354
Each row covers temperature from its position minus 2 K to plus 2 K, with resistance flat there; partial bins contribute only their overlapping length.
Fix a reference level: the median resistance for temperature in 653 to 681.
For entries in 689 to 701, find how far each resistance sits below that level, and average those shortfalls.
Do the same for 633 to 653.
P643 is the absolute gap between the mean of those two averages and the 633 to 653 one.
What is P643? 0.086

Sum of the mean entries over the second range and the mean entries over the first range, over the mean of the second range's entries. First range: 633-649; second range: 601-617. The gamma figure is 1.94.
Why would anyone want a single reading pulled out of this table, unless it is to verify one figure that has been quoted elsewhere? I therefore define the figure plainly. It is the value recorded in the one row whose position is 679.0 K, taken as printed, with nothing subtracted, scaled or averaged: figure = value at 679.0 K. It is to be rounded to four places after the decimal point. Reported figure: 1.0640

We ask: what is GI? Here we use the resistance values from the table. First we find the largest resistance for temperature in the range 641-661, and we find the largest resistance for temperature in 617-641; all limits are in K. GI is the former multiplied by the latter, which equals 2.02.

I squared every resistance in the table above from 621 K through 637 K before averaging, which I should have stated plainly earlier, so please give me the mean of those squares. 2.02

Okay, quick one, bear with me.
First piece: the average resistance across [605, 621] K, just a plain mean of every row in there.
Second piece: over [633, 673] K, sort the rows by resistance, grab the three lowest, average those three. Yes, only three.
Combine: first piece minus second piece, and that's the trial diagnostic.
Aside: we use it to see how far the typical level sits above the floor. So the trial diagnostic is 0.074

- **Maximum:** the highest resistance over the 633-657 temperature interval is 1.416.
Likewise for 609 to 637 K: 1.433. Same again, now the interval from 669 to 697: 1.349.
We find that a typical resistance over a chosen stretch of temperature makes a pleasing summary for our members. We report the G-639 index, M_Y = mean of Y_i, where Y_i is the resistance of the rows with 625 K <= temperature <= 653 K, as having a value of 1.39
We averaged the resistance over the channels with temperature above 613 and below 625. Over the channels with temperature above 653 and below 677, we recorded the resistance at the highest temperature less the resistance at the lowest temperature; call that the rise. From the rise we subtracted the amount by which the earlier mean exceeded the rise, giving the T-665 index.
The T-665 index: -1.8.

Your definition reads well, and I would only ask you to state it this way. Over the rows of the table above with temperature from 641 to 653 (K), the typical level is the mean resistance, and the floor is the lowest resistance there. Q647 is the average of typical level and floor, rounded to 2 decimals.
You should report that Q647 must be 1.34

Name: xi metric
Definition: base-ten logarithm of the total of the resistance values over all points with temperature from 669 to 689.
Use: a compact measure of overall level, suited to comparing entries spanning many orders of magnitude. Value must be 0.7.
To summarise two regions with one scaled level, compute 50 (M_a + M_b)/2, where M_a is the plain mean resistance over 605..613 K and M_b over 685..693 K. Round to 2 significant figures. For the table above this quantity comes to 62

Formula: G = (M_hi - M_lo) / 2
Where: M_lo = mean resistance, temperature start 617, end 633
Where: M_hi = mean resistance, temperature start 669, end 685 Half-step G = -0.14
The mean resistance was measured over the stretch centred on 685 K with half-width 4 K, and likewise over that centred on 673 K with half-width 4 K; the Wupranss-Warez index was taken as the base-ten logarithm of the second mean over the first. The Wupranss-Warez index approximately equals 0.10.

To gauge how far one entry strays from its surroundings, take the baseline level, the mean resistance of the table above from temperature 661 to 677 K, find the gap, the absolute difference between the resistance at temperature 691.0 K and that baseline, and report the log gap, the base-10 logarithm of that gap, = -0.65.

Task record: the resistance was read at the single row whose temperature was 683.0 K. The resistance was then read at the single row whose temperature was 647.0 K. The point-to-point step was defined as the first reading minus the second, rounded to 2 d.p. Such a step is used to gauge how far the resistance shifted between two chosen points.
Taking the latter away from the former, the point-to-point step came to -0.44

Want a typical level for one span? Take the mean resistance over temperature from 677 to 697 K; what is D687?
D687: 1.08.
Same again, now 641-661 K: 1.37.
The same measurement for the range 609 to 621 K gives 1.40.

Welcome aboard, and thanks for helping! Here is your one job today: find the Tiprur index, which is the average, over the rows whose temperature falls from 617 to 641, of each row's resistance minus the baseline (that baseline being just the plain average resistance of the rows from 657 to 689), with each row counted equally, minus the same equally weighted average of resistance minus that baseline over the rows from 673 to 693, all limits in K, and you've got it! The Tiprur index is 0.34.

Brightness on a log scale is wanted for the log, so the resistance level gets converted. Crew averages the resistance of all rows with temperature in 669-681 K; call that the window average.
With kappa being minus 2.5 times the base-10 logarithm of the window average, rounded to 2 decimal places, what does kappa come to -0.19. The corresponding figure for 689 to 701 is -0.20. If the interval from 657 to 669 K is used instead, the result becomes -0.36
